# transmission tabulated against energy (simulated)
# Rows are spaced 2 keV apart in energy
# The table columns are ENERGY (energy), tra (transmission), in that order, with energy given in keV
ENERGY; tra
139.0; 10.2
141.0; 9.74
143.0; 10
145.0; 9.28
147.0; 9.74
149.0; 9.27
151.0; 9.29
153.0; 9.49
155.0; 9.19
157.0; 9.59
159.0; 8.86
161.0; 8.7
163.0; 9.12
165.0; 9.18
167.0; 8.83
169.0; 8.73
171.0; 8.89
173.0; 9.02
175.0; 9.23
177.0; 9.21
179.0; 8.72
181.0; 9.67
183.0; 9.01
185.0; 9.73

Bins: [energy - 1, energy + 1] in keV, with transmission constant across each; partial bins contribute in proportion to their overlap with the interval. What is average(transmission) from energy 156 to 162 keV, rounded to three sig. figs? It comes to 9.05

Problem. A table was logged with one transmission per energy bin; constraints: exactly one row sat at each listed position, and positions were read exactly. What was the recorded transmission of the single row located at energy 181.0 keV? 9.67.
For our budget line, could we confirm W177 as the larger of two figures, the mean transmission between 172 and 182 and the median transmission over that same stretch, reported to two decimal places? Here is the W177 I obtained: 9.21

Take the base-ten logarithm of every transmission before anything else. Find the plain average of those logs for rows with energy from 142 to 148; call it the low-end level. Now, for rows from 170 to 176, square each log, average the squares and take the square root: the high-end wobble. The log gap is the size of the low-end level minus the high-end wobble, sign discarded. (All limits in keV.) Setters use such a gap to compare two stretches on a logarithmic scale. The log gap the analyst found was 0.029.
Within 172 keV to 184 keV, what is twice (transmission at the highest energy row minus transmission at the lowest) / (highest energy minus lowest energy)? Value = -0.002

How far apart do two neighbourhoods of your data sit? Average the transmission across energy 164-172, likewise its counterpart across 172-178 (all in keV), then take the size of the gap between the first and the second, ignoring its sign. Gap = 0.25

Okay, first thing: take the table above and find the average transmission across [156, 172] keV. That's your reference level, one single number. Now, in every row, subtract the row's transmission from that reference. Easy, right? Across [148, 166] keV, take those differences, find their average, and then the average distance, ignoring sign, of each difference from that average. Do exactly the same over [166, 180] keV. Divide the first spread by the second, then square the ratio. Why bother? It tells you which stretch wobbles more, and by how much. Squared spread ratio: 1.3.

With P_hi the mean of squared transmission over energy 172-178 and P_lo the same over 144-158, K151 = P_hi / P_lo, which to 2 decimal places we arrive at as 0.95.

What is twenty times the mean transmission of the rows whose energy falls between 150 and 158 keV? 188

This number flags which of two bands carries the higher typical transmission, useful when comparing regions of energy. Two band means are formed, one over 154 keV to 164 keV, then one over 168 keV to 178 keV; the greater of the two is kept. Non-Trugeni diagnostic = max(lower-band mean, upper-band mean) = 9.09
